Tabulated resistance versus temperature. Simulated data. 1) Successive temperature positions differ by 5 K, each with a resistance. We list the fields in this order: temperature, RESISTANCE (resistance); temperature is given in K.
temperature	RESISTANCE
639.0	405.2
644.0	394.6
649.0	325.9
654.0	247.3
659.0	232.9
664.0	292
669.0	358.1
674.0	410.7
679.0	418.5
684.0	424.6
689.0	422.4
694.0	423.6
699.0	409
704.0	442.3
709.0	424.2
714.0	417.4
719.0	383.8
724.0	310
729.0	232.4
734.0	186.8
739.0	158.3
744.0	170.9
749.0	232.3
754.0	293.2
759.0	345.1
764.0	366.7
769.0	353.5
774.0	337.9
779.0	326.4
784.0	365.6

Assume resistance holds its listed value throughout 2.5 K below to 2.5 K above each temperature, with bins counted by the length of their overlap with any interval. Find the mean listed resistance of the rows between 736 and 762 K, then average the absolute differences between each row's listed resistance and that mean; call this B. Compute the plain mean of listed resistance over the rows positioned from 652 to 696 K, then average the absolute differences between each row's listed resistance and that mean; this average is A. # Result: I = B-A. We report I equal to -4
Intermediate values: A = 68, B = 63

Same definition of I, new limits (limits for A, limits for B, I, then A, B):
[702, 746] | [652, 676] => -42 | 103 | 61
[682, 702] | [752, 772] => 18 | 5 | 23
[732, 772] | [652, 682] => -7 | 76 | 69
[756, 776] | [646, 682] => 50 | 9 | 59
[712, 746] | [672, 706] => -82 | 90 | 8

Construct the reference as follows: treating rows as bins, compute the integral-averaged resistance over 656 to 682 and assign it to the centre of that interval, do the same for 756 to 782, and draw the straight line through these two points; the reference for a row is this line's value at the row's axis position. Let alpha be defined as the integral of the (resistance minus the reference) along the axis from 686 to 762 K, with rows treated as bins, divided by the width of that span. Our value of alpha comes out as -19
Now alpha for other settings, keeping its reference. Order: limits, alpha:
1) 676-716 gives 80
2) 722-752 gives -129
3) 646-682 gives -13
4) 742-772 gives -49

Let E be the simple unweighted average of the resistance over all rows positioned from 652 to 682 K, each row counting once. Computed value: 327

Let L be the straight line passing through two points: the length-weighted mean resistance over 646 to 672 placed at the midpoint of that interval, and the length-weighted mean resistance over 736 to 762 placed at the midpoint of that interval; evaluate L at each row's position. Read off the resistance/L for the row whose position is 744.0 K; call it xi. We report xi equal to 0.70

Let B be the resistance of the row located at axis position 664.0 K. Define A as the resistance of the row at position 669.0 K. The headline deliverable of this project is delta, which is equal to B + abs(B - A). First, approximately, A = 358.1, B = 292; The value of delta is 358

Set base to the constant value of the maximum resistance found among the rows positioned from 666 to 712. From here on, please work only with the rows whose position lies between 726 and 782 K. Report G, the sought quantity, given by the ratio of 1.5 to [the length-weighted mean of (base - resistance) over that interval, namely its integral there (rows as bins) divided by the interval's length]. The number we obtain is 0.009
